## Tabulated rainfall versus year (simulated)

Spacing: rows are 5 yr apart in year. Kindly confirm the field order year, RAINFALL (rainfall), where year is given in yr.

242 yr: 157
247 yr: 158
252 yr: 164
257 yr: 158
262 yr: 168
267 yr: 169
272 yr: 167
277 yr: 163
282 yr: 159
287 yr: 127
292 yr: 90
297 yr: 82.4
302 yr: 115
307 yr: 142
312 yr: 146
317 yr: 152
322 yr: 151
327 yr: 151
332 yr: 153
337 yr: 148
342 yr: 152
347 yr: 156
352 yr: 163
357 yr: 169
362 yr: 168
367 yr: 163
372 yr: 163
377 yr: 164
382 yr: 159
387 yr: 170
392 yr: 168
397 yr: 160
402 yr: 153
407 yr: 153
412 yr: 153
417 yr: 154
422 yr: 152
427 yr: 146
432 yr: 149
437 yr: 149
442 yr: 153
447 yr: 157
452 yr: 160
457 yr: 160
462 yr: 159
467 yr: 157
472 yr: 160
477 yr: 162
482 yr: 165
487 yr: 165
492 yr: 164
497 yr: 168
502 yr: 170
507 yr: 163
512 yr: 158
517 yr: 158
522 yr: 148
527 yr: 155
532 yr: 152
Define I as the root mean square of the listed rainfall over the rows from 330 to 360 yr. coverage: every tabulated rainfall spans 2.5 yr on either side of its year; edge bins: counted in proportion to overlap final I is 157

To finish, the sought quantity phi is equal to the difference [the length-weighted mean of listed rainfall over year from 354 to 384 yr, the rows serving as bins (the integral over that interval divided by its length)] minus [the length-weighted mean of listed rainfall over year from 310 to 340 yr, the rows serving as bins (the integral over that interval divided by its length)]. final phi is 14.1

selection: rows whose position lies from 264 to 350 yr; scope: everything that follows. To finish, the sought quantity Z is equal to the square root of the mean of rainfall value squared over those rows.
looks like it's 145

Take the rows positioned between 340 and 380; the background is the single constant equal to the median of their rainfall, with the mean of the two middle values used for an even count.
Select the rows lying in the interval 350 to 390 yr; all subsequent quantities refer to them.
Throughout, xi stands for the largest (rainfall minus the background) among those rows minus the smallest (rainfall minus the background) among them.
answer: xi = 11.0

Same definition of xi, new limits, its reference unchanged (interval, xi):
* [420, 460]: 14.0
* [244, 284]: 11.0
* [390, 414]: 15.0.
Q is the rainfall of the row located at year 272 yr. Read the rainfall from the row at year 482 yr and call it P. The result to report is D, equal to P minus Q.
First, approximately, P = 165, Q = 167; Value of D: -2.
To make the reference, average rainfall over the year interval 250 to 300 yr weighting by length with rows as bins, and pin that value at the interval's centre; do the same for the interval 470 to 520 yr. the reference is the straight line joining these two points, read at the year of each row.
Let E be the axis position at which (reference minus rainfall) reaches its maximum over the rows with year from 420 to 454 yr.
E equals 427 yr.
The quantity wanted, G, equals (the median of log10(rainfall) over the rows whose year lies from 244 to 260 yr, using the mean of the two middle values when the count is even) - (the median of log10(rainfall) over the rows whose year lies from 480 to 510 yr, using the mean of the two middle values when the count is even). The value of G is -0.02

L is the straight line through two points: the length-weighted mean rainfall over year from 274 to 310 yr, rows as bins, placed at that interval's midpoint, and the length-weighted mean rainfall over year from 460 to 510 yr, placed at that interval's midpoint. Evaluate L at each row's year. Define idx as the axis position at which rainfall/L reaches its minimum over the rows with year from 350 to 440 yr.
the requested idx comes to 427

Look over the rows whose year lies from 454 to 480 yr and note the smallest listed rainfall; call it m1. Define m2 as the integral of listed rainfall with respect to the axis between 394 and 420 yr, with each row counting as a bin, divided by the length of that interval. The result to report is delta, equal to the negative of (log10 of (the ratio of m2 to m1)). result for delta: 0.01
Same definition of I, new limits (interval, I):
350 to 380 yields 165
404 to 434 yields 151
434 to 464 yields 156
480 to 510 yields 166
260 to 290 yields 160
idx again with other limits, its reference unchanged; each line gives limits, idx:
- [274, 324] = 297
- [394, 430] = 427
